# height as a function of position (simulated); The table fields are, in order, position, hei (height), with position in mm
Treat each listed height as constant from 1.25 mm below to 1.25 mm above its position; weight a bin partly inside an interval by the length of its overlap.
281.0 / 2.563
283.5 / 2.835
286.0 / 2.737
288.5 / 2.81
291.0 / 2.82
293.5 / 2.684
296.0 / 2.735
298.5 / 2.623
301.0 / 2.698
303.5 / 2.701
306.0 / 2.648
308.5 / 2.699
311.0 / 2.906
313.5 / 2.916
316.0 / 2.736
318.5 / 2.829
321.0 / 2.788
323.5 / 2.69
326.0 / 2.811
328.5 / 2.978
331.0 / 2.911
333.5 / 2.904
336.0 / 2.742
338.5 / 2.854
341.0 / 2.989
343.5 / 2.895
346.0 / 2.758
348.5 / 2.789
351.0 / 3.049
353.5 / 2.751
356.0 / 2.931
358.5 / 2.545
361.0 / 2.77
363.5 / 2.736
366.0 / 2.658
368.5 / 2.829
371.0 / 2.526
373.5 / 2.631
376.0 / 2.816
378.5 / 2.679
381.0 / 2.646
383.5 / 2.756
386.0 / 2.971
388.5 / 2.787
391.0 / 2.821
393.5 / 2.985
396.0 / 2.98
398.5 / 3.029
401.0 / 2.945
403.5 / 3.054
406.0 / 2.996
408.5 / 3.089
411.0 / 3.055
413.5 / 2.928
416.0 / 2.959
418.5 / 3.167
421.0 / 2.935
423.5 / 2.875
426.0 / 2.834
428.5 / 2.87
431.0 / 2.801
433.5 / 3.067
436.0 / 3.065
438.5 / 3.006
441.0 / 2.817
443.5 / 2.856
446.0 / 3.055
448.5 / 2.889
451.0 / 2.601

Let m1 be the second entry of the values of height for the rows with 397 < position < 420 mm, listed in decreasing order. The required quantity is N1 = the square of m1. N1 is 9.5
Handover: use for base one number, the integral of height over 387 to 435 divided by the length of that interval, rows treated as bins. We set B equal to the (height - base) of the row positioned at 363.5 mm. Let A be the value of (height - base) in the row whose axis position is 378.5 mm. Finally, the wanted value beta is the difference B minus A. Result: 0.1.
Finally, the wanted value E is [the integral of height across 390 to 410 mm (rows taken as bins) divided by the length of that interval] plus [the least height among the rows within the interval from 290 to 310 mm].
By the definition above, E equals 5.61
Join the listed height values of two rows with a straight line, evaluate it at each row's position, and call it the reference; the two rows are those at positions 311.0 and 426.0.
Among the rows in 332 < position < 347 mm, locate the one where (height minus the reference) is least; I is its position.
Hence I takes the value 336.0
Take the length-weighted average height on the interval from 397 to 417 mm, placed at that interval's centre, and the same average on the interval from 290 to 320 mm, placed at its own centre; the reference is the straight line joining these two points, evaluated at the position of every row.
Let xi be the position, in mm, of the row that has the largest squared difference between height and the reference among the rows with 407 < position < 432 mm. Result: 431.0 mm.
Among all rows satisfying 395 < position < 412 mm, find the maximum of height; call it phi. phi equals 3.089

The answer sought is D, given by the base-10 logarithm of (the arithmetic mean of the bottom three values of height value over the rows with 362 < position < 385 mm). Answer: 0.42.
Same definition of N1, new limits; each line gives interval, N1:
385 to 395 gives 8.8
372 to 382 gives 7.2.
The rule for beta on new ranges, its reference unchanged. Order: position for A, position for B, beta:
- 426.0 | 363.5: -0.1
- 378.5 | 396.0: 0.3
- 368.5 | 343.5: 0.1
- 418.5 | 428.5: -0.3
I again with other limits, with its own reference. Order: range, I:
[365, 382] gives 371.0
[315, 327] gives 323.5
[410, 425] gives 423.5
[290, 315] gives 298.5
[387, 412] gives 388.5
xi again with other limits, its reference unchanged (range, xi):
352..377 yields 371.0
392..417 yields 413.5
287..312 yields 311.0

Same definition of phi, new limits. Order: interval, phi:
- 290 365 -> 3.049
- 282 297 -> 2.835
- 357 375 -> 2.829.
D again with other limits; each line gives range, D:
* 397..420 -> 0.47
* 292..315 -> 0.42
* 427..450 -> 0.45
